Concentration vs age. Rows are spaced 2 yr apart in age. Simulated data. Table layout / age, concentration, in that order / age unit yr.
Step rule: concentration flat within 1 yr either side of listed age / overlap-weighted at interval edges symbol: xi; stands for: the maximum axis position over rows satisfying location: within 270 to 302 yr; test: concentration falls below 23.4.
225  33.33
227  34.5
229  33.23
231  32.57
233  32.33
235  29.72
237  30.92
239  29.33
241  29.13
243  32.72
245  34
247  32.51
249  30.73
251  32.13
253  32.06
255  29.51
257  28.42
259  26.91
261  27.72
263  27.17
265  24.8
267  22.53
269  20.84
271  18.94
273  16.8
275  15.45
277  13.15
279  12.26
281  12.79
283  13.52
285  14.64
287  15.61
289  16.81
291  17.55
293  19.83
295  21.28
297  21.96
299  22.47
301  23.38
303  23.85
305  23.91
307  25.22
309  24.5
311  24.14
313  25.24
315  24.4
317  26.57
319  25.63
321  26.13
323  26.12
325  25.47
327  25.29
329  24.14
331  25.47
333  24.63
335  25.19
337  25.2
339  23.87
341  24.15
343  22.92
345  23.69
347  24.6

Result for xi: 301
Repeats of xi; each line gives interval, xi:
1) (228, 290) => 289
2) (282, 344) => 343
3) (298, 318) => 301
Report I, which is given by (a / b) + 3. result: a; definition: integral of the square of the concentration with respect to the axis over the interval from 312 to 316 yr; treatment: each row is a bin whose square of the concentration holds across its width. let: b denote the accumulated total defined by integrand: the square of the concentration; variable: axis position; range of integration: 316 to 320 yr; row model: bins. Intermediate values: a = 2465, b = 2726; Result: 3.9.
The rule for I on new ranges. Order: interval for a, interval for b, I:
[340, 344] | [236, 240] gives 3.6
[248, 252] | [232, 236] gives 4.0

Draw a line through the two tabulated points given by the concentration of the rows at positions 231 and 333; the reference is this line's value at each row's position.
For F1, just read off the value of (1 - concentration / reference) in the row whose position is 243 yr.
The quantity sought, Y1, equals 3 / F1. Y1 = -88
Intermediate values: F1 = -0.03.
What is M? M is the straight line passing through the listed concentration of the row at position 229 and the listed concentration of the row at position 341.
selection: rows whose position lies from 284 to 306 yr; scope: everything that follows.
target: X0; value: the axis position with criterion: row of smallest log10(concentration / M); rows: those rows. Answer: 285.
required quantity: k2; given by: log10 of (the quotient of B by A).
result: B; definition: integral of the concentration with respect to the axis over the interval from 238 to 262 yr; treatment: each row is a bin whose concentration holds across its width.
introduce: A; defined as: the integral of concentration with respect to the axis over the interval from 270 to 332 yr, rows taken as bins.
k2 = -0.3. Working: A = 1305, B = 730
